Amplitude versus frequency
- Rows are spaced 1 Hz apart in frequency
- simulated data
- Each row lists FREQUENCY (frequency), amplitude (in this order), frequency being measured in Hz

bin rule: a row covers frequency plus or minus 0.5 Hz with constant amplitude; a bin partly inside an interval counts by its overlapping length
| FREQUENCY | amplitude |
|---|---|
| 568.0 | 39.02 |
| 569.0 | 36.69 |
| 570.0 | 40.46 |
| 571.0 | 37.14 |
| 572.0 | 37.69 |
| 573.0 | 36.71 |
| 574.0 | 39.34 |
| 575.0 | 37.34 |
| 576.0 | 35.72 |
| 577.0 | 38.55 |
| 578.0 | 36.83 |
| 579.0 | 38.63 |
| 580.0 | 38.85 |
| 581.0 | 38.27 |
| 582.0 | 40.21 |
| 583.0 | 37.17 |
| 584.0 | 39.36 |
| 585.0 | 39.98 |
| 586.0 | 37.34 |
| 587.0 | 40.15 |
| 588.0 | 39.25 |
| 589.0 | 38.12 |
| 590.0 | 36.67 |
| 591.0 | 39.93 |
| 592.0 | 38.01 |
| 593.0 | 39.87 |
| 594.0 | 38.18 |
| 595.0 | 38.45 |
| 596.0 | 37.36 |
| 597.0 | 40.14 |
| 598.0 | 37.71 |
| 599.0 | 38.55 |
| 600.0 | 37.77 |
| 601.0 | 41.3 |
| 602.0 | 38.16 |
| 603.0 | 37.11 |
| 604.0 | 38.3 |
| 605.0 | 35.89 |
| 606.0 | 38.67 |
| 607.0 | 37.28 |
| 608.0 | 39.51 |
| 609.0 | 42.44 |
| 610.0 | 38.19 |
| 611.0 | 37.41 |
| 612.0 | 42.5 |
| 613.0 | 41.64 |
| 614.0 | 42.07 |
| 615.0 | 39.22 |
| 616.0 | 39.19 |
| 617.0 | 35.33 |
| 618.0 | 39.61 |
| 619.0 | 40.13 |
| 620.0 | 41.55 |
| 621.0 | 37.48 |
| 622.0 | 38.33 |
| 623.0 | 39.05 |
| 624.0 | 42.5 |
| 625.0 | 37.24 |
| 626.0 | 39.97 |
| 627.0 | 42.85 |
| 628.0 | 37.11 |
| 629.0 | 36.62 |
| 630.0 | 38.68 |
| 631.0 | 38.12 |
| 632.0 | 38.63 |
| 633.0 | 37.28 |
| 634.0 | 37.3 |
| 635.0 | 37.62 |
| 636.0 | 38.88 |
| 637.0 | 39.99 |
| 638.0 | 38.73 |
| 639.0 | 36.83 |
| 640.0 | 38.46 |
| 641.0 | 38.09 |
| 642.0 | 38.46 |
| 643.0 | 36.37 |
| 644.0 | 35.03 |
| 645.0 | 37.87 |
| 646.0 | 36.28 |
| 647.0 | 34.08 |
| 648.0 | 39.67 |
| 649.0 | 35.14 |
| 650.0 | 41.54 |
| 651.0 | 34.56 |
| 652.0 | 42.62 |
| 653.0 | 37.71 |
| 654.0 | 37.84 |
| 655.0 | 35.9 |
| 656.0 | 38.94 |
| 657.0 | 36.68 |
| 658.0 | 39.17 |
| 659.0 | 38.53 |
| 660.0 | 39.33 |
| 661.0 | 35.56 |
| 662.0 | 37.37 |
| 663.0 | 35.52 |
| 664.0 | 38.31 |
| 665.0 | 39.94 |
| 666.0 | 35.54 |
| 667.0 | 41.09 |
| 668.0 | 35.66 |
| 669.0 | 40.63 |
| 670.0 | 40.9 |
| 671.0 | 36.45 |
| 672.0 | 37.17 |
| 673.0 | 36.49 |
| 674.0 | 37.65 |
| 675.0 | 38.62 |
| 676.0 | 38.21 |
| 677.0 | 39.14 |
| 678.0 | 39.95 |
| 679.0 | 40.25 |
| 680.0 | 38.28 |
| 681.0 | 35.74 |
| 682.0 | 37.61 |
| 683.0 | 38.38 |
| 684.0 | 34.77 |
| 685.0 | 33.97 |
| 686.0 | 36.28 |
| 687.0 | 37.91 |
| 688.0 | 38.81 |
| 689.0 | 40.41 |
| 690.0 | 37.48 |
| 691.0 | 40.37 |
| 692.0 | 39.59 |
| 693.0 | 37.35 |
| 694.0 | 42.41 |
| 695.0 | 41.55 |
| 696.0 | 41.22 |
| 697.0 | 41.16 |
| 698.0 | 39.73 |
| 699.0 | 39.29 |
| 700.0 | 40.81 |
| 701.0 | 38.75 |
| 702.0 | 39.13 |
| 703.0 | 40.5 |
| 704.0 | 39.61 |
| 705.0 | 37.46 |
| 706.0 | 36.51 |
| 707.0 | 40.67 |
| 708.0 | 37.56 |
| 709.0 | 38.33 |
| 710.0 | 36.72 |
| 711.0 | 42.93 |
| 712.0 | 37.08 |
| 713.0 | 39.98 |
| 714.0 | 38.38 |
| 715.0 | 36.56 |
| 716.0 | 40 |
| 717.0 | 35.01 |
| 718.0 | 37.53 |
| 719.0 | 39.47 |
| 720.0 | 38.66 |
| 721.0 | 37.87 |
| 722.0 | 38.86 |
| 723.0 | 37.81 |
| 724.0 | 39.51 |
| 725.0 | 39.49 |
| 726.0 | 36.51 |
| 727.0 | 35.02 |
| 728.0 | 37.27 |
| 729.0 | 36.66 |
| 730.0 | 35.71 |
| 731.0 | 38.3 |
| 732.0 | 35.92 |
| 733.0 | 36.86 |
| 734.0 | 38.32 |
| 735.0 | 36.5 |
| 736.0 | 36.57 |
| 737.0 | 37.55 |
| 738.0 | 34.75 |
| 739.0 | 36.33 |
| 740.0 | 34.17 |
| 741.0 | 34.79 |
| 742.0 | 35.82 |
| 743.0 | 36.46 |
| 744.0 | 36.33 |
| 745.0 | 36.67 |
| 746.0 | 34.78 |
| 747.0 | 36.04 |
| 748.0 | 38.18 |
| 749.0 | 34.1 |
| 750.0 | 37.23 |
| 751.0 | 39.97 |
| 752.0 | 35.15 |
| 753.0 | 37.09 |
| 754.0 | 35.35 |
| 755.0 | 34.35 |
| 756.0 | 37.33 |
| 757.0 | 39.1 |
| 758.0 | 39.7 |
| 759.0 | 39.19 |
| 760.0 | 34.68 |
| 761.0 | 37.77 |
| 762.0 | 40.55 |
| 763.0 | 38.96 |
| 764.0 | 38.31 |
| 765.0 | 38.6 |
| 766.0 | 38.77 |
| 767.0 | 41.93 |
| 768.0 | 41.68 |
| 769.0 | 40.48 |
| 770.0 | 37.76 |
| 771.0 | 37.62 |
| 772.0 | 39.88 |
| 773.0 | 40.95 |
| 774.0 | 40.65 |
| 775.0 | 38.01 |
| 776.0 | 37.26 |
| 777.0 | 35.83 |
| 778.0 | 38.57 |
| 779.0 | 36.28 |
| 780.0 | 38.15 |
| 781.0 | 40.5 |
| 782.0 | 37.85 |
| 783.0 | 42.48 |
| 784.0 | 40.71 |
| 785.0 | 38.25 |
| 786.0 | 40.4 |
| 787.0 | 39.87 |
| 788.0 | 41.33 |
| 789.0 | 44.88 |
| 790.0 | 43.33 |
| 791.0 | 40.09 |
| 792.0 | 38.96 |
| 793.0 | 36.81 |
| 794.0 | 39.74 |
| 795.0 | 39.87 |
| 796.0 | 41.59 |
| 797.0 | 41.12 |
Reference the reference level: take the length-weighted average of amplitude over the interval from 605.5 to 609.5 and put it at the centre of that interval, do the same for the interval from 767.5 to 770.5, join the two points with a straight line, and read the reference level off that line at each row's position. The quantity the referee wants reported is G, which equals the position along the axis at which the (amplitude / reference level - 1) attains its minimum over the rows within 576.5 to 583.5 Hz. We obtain 578.0 Hz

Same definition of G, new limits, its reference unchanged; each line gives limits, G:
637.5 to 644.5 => 644.0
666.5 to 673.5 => 668.0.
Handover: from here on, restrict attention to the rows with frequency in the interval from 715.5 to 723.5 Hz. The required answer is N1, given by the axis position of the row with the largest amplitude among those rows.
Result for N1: 716.0 Hz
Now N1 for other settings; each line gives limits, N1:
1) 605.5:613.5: 612.0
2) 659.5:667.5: 667.0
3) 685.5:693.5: 689.0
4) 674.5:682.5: 679.0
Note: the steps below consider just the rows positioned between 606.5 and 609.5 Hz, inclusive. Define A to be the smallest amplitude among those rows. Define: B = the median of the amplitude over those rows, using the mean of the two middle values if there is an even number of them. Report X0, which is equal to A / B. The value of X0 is 0.94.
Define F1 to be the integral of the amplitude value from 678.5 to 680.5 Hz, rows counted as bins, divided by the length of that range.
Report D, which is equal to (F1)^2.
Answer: 1542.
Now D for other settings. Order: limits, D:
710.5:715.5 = 1520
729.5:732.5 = 1343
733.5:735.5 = 1400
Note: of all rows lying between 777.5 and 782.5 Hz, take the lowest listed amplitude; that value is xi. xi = 36.28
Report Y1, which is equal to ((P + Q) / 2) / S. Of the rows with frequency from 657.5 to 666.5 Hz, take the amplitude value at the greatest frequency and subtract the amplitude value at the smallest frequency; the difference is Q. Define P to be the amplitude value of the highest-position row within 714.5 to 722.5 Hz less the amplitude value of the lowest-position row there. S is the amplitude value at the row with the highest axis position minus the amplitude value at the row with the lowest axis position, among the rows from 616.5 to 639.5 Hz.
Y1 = -0.44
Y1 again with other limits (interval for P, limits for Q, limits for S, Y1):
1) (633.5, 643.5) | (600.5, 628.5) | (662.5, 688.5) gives -0.78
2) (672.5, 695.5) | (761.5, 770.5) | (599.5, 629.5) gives -0.99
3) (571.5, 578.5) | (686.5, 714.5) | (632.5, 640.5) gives -0.17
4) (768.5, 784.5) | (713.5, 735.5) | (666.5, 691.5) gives 1.15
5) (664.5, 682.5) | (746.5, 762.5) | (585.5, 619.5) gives 0.39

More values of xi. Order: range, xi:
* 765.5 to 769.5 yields 38.77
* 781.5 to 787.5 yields 37.85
